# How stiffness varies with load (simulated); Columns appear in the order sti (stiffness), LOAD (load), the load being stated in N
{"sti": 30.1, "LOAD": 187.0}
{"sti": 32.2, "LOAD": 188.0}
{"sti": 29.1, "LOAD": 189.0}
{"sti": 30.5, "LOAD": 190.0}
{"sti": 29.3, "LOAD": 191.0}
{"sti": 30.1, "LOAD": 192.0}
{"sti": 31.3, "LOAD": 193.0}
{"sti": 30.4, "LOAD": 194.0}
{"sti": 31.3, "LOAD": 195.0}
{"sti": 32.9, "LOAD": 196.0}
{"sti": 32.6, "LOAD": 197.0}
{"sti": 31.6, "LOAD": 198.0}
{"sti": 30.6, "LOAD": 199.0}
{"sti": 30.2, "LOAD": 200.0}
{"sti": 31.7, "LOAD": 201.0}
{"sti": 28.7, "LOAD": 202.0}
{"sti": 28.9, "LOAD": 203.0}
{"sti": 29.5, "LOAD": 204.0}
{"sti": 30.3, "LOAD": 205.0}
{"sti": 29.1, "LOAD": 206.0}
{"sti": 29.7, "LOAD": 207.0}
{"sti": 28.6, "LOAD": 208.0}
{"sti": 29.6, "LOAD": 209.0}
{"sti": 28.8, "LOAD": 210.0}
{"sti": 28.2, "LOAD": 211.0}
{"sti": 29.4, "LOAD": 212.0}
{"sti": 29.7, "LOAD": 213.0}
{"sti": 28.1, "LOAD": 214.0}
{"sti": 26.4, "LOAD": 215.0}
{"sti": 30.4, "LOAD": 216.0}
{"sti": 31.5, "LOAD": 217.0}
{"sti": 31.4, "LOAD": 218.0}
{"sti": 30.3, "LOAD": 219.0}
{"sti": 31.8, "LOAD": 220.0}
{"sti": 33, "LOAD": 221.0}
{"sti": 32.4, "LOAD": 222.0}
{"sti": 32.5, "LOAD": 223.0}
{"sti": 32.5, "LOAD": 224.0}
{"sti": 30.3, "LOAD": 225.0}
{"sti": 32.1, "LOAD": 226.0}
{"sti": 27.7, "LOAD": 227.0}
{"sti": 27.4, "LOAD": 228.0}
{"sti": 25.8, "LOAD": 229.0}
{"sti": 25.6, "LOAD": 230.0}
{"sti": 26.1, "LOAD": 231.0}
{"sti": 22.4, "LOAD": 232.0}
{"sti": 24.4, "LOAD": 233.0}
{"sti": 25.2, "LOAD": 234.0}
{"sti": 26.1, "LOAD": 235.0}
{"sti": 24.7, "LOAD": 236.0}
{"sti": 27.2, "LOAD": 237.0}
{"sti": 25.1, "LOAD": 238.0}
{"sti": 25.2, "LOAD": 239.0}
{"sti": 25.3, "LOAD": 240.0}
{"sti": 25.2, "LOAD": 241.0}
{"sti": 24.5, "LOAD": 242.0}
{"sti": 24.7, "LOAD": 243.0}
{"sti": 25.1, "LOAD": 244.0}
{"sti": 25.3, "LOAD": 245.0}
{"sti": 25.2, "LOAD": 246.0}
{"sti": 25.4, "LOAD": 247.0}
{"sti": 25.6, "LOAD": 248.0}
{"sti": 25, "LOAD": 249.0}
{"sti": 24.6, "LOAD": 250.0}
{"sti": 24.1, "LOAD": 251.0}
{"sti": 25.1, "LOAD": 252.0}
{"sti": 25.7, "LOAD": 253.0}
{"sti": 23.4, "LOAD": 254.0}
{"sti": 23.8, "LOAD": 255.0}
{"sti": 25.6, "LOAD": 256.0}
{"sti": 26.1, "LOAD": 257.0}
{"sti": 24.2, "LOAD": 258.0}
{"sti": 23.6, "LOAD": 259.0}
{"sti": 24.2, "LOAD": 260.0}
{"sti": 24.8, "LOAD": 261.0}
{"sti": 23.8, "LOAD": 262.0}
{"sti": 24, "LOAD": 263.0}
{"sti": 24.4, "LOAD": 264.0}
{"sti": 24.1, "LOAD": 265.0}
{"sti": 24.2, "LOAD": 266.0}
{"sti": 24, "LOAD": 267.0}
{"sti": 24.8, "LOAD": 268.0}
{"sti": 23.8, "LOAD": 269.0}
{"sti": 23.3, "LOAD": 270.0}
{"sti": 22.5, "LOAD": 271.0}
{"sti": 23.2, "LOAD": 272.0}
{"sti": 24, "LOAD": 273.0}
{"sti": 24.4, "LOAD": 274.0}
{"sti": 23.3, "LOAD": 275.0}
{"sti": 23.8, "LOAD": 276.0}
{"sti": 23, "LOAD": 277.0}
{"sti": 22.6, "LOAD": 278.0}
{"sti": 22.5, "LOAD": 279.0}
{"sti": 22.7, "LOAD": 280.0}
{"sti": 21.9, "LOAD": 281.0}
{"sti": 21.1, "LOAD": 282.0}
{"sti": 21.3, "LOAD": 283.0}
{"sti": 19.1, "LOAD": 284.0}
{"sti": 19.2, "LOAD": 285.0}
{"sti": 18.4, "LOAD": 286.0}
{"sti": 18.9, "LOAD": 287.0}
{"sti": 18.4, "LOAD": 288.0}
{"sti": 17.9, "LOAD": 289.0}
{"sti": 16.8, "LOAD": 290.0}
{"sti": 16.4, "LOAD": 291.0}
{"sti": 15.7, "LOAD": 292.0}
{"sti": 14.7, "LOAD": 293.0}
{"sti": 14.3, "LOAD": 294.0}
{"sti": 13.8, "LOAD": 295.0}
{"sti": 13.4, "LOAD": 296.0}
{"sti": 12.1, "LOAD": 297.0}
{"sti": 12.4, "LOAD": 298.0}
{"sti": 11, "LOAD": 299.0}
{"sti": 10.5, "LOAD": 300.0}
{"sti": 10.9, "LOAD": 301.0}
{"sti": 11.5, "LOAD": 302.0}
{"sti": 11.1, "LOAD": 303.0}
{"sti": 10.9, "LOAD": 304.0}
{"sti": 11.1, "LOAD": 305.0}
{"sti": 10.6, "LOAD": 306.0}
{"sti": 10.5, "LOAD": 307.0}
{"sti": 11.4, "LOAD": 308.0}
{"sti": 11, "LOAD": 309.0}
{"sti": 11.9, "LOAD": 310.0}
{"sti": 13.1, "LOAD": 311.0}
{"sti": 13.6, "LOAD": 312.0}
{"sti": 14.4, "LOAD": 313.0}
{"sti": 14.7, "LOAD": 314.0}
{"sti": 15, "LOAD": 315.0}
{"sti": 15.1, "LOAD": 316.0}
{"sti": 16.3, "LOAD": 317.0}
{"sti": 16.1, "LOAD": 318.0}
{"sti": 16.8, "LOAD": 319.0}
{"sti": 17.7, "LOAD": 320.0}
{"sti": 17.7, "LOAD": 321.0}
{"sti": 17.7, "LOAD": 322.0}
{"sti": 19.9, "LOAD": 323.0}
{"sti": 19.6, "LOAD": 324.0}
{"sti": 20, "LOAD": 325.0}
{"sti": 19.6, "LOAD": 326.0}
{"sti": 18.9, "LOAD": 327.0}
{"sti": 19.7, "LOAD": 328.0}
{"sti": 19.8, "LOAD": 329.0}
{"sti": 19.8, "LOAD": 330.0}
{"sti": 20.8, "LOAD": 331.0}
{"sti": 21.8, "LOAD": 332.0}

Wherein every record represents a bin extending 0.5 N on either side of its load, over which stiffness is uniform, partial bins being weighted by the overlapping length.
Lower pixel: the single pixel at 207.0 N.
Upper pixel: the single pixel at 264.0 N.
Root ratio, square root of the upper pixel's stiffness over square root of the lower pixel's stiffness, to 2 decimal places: 0.91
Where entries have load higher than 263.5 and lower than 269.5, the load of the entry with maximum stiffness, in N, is 268.0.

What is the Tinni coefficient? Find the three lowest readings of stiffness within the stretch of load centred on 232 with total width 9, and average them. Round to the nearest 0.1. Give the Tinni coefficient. 23.8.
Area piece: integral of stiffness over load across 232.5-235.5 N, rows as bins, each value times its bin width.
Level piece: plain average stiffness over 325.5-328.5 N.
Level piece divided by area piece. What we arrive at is 0.26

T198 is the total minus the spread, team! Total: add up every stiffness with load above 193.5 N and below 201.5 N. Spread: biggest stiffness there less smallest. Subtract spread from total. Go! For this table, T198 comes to 249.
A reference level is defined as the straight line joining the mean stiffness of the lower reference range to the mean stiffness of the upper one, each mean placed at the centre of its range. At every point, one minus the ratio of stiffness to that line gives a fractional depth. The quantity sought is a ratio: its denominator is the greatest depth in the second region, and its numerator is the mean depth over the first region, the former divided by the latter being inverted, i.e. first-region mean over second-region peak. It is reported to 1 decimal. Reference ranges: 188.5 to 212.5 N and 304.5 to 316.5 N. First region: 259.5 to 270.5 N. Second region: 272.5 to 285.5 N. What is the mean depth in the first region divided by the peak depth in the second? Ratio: 1.6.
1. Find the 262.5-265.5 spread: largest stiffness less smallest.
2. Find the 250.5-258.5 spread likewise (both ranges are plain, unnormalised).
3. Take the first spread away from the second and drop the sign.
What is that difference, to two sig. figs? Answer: 2.3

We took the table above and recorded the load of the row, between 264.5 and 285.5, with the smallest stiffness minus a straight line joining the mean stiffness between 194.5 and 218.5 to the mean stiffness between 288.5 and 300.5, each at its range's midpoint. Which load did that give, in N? 284.0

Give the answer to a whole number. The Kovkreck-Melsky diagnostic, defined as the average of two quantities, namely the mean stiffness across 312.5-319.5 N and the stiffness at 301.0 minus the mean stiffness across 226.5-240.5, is 0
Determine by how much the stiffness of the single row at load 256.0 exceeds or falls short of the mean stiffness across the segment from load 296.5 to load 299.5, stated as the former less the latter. 14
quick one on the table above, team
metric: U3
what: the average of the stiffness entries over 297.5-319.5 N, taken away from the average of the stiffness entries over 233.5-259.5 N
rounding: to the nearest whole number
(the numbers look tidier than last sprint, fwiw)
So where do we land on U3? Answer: 12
